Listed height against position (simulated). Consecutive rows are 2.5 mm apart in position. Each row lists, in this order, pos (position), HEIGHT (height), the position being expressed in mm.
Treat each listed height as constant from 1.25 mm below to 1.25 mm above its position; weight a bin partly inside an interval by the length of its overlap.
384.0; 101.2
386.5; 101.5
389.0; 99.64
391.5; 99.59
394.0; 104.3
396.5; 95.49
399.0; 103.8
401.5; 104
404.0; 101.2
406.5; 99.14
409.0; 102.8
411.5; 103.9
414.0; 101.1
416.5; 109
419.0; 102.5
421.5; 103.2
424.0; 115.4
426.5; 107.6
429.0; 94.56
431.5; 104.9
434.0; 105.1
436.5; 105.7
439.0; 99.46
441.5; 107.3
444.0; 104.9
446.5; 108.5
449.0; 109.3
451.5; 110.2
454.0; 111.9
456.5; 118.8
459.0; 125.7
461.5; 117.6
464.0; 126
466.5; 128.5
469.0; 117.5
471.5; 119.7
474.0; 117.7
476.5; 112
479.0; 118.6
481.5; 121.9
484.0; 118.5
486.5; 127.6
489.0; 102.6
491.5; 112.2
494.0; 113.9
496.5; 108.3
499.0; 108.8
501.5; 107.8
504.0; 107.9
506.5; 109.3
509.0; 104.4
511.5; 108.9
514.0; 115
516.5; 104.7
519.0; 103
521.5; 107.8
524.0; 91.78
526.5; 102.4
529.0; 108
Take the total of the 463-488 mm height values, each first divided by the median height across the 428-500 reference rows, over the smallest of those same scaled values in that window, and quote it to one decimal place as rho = 10.8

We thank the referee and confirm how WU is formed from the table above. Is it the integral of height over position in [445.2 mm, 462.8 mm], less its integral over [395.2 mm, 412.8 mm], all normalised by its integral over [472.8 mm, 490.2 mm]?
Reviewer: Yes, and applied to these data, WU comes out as 0.11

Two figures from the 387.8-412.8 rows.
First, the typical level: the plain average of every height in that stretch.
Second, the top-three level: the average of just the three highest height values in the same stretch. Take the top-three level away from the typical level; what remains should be -2.7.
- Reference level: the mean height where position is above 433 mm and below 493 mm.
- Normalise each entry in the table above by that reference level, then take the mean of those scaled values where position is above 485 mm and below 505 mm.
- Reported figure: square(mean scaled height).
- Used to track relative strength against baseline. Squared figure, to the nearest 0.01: 0.94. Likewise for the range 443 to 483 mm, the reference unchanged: 1.04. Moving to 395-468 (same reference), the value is 0.89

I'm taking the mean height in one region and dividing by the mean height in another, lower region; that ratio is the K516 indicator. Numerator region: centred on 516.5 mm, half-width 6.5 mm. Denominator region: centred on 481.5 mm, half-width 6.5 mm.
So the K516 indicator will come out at 0.90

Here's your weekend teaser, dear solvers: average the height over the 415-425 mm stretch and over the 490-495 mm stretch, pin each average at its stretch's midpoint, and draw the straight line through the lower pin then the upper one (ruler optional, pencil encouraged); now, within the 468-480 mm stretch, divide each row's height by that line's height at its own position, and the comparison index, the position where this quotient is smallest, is 476.5 mm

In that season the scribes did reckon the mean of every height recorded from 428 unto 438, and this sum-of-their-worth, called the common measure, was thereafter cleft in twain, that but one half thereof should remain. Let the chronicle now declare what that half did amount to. 51.3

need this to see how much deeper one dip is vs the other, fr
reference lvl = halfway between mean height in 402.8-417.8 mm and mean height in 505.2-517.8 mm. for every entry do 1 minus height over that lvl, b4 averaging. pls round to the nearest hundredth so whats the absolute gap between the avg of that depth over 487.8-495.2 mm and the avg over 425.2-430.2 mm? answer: 0.08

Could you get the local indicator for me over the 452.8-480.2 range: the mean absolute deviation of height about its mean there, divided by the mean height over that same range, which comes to 0.034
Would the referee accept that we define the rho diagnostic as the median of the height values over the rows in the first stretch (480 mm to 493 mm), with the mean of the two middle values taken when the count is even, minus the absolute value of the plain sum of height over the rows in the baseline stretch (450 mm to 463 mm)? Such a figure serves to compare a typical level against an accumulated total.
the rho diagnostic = -466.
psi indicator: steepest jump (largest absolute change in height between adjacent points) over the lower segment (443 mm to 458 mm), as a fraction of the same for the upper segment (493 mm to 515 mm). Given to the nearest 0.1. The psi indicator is 1.1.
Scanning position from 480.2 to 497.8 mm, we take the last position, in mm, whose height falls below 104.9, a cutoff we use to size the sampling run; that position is 489.0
